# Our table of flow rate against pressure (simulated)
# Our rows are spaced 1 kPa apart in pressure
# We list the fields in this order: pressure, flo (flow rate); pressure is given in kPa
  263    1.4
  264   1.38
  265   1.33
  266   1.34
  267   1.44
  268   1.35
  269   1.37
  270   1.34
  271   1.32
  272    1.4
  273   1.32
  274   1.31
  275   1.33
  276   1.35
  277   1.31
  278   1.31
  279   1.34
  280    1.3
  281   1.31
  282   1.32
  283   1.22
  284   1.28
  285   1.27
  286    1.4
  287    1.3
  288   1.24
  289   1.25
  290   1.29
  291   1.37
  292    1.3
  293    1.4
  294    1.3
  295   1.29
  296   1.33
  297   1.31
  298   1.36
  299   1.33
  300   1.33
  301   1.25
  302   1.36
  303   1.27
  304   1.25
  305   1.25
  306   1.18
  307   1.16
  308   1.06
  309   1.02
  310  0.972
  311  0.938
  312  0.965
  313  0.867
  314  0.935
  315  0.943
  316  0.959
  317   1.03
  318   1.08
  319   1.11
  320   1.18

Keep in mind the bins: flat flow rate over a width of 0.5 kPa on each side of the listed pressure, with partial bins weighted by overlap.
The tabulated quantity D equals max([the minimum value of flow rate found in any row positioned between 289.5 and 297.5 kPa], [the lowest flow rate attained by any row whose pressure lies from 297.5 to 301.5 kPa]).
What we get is 1.29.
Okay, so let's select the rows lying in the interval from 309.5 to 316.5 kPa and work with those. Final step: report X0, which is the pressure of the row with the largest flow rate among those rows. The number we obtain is 310 kPa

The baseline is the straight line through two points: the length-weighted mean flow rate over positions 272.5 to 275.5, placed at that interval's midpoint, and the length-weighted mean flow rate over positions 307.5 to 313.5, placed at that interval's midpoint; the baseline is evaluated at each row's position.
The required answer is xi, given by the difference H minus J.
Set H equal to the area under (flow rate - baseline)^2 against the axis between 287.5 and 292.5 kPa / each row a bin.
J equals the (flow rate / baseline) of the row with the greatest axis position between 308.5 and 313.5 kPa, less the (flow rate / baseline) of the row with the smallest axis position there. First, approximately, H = 0.092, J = -0.12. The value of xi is 0.21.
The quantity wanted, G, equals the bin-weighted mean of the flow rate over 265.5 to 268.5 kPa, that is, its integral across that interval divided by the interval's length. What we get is 1.38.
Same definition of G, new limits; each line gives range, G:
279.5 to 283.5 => 1.29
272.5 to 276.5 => 1.33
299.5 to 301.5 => 1.29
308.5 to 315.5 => 0.95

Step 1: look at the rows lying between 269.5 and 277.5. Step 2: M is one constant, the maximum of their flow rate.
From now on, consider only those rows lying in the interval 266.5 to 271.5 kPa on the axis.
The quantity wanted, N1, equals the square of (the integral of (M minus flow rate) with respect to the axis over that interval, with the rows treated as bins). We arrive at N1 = 0.03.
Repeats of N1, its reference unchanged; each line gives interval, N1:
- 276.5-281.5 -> 0.18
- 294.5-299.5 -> 0.14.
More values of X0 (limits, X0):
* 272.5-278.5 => 276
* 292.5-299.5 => 293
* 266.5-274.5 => 267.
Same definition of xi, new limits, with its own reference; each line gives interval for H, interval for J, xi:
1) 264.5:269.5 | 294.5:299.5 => -0.07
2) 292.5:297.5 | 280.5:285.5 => 0.22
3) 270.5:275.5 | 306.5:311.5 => 0.19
